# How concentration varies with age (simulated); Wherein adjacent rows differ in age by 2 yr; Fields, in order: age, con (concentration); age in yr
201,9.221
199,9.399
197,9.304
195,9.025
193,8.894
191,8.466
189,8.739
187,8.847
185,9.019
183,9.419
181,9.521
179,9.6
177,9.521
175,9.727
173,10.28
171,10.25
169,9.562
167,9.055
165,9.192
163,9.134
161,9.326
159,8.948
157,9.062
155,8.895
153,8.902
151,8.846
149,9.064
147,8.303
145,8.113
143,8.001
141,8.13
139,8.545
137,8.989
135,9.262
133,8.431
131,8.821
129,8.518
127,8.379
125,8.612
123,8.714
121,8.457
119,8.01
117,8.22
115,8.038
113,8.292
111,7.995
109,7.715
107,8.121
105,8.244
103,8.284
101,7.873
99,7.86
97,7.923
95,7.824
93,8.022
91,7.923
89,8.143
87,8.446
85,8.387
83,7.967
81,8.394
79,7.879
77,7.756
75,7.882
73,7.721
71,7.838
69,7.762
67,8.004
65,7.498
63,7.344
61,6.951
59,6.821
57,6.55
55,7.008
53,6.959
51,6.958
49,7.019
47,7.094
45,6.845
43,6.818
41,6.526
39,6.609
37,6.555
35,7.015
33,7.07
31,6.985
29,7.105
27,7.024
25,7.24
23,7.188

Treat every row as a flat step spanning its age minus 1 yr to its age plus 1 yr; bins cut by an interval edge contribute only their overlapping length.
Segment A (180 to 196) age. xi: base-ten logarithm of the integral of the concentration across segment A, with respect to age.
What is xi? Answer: 2.16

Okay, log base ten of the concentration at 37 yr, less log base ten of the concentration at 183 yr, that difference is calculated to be -0.16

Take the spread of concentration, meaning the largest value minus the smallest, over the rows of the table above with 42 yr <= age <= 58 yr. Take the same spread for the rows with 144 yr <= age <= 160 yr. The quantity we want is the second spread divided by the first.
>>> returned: 1.7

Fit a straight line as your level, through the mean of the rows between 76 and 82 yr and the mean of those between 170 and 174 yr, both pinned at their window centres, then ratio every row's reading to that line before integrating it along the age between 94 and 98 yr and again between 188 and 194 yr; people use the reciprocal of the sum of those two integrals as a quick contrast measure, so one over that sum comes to 0.12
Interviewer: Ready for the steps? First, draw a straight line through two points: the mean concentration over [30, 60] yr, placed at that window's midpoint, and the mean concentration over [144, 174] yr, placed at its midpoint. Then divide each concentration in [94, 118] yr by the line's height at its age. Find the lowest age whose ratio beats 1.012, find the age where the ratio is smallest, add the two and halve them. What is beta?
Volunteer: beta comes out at 106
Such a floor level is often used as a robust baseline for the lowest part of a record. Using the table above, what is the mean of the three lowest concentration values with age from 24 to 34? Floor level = 7.0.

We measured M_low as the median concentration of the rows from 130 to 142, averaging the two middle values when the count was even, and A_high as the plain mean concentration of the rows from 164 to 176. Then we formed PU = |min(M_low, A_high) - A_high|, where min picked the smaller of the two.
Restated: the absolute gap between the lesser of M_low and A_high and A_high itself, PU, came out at 1.0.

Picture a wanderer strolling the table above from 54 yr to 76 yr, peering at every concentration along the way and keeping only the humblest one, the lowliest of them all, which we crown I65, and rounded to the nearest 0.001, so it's 6.550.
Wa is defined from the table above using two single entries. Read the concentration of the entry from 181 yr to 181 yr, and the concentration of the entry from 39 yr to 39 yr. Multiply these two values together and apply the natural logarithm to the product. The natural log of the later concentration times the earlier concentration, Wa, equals 4.14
